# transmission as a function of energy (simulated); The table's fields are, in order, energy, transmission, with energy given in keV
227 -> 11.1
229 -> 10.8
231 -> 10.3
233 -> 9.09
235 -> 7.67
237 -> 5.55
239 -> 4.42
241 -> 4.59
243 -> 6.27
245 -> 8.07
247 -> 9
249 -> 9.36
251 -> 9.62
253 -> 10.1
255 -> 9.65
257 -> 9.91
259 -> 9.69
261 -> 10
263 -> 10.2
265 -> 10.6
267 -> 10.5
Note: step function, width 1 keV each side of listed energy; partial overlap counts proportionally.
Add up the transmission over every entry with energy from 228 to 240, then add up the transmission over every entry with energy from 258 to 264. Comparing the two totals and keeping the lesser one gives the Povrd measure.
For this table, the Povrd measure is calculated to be 30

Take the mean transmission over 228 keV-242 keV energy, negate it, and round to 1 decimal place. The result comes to -7.5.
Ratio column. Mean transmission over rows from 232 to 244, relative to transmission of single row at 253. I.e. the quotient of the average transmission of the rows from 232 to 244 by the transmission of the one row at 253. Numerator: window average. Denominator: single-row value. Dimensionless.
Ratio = 0.62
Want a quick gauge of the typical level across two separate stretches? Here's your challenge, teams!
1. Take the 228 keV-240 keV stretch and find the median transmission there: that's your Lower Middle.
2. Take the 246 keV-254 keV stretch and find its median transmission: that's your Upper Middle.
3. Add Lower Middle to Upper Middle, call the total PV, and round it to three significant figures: 17.9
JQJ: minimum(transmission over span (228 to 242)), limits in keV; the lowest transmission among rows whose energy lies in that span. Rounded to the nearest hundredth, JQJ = 4.42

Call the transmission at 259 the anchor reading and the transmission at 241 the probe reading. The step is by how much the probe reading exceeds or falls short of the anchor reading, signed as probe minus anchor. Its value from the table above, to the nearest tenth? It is -5.1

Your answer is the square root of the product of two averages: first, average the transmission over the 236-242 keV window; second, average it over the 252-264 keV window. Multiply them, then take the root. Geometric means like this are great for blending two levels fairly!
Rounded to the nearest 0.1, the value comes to 6.9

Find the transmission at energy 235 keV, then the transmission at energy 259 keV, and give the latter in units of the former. 1.3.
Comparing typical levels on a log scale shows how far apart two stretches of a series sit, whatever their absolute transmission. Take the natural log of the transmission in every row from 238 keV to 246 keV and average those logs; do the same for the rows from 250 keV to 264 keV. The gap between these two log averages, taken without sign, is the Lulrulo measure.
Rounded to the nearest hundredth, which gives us 0.56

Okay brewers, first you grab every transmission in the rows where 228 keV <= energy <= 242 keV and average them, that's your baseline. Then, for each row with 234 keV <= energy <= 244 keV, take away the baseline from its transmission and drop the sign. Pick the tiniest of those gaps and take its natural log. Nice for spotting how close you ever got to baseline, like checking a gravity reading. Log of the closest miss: -1.7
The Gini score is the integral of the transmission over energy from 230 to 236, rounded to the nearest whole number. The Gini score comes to 54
